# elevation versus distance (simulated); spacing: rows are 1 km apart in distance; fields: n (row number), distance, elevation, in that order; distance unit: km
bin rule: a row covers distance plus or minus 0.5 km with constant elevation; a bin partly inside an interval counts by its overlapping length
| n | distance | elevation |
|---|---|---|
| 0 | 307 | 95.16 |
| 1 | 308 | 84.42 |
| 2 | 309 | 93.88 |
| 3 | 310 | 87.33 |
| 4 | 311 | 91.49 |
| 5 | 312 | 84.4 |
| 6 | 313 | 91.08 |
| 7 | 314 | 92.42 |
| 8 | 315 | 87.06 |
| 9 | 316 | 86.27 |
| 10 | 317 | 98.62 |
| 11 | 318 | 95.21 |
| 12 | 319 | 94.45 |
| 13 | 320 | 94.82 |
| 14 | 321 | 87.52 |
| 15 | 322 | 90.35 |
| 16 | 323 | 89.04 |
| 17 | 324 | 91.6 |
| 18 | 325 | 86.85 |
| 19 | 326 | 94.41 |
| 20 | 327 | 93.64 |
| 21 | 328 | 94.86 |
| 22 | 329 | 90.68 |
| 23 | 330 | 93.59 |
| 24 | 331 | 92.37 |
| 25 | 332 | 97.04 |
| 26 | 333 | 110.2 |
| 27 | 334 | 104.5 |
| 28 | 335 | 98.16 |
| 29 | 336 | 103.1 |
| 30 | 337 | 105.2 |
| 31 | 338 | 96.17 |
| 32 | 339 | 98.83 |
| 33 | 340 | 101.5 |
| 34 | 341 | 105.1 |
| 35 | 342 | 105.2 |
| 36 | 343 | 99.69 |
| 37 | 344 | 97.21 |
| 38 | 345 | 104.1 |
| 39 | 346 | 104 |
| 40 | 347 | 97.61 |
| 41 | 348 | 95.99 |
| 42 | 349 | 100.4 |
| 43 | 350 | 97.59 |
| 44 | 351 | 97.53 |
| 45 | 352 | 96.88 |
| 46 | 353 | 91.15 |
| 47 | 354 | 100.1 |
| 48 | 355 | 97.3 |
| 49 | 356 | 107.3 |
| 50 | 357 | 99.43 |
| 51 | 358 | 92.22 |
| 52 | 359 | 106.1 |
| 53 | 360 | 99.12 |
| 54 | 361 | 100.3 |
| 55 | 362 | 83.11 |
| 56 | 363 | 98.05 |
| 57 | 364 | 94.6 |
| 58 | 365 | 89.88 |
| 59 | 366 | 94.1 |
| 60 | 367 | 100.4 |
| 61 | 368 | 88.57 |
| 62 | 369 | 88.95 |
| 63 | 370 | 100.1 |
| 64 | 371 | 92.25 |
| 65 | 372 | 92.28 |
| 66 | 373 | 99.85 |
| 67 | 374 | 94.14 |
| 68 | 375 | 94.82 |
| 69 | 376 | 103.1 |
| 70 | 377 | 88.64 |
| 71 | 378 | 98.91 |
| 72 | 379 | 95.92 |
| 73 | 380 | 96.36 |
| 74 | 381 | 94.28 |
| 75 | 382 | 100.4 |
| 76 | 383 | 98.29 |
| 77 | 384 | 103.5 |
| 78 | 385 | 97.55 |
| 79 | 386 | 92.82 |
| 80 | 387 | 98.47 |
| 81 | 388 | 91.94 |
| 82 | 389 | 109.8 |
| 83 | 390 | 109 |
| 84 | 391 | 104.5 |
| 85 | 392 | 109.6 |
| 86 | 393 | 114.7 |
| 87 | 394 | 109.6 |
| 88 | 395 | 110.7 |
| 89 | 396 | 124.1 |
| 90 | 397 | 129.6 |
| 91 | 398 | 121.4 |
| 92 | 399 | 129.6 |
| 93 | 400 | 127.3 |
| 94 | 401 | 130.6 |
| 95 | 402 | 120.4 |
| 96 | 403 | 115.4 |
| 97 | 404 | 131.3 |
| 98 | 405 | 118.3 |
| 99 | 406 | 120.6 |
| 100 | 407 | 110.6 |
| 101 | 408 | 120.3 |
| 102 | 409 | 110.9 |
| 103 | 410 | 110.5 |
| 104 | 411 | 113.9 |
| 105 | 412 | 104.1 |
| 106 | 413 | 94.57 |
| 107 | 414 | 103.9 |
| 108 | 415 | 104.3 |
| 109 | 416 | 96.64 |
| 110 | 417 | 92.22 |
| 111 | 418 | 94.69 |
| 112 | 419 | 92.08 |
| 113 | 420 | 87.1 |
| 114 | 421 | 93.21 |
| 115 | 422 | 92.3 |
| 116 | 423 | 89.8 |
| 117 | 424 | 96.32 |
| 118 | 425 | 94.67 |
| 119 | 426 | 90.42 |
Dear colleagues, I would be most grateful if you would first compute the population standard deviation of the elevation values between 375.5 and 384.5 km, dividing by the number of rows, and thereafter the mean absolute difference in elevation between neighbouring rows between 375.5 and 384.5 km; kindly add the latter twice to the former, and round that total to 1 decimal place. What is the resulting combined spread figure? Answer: 15.3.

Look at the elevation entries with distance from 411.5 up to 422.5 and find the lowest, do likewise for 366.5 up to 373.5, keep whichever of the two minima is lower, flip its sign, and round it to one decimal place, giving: -87.1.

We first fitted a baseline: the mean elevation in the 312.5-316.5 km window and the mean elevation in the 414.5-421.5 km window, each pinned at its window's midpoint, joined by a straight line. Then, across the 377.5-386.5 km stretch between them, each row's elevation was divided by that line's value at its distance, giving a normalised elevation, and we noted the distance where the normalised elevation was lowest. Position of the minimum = 386 km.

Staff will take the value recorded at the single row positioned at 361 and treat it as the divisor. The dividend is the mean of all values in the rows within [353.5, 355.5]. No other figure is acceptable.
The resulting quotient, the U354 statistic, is 0.98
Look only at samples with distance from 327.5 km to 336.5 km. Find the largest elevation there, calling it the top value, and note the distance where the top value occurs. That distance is 333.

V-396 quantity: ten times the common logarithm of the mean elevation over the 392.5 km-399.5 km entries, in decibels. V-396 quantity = 20.79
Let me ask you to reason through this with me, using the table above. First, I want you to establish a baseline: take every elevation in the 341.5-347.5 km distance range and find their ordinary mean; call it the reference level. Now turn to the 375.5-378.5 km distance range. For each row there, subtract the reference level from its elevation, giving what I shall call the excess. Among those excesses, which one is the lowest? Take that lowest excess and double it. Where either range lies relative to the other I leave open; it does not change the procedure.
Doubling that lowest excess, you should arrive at -25.3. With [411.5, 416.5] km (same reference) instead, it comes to -13.5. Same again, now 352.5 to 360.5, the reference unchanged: -20.3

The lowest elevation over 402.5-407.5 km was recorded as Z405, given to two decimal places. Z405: 110.60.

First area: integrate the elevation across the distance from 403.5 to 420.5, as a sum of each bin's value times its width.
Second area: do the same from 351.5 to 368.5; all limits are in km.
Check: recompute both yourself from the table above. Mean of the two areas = 1722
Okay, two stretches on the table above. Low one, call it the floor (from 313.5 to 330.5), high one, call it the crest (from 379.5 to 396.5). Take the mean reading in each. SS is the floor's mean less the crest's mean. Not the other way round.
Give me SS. -12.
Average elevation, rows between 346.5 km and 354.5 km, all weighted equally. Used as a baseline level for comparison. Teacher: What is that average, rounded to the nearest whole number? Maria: 97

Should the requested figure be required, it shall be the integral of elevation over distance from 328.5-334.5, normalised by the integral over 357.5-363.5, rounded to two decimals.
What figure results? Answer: 1.02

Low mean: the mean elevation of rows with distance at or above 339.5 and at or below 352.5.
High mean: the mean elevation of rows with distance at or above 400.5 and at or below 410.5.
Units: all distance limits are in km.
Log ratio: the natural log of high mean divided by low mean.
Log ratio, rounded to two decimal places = 0.17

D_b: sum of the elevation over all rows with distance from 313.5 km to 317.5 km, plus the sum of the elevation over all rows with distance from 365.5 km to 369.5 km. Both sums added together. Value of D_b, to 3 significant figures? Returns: 736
